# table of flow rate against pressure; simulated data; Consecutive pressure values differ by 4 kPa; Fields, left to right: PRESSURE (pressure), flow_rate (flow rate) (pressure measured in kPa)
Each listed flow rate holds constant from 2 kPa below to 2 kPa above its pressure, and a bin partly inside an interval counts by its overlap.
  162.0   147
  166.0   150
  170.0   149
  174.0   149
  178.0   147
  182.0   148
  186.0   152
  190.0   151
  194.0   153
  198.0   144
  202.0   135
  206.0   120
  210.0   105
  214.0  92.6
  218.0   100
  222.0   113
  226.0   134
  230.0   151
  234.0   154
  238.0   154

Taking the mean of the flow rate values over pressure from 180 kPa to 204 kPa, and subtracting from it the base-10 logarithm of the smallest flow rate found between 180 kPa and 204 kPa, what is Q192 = 145.0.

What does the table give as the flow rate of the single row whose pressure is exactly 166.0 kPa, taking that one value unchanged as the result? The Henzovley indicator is 150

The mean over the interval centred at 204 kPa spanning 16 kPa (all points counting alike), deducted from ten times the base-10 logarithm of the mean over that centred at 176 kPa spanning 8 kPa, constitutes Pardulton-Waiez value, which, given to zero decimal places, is -104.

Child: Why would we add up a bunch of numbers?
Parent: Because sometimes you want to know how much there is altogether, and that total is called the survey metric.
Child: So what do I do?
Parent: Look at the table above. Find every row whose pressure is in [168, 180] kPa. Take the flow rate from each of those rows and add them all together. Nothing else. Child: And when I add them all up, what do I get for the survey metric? 445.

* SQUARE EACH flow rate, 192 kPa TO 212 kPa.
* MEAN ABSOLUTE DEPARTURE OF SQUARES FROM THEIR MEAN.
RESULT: 3877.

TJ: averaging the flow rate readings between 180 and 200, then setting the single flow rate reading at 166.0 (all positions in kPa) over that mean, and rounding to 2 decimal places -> 1.00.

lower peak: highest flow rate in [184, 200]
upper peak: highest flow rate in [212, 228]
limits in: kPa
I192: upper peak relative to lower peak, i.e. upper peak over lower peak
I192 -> 0.88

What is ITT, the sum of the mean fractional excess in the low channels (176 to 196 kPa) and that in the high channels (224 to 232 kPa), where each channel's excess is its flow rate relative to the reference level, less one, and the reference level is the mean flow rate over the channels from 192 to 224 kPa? 0.43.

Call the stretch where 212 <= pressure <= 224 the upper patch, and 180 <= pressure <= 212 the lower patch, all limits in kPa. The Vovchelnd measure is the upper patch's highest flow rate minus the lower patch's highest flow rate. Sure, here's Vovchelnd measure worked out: -40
